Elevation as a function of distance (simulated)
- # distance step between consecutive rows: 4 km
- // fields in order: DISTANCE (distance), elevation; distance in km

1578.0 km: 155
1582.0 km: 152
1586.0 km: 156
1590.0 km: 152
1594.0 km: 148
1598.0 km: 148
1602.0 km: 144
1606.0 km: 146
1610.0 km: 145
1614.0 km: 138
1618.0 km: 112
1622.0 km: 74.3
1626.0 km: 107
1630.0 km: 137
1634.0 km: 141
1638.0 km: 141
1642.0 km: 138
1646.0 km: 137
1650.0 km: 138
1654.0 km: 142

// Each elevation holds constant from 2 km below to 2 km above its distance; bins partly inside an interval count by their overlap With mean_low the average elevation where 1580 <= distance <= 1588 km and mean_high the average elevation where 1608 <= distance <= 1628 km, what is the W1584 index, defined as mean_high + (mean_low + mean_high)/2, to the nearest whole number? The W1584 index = 250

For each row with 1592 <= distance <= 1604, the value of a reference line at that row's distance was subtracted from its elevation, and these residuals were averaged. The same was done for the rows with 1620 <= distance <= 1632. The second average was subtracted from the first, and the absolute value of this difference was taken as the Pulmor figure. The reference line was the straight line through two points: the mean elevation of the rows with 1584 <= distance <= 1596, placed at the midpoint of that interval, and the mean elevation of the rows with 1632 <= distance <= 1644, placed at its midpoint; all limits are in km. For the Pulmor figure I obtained 34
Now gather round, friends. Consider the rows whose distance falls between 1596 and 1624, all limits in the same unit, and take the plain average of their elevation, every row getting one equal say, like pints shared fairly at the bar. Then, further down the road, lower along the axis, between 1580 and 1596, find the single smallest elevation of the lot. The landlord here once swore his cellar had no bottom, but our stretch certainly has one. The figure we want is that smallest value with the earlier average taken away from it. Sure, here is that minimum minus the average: 18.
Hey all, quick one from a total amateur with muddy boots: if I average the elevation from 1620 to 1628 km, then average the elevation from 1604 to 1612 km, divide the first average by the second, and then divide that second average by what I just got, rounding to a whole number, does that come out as 234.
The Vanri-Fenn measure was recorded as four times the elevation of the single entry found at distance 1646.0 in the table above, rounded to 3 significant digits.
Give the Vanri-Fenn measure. 548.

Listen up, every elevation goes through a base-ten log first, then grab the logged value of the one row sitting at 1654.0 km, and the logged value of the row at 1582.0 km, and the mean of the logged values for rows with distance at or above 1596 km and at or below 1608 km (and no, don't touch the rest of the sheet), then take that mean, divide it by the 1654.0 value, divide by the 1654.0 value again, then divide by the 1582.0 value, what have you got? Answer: 0.214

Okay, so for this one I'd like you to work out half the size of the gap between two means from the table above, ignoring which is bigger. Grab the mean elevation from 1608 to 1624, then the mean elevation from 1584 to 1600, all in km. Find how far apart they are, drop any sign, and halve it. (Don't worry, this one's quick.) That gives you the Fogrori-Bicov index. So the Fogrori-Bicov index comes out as 17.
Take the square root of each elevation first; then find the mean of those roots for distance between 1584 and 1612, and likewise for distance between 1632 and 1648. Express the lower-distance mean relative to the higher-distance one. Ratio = 1.03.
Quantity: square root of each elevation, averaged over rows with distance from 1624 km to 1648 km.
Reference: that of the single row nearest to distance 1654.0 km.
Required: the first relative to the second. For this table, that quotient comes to 0.97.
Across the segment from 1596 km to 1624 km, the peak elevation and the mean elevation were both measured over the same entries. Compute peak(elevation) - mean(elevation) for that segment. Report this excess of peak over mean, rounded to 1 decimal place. 18.4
